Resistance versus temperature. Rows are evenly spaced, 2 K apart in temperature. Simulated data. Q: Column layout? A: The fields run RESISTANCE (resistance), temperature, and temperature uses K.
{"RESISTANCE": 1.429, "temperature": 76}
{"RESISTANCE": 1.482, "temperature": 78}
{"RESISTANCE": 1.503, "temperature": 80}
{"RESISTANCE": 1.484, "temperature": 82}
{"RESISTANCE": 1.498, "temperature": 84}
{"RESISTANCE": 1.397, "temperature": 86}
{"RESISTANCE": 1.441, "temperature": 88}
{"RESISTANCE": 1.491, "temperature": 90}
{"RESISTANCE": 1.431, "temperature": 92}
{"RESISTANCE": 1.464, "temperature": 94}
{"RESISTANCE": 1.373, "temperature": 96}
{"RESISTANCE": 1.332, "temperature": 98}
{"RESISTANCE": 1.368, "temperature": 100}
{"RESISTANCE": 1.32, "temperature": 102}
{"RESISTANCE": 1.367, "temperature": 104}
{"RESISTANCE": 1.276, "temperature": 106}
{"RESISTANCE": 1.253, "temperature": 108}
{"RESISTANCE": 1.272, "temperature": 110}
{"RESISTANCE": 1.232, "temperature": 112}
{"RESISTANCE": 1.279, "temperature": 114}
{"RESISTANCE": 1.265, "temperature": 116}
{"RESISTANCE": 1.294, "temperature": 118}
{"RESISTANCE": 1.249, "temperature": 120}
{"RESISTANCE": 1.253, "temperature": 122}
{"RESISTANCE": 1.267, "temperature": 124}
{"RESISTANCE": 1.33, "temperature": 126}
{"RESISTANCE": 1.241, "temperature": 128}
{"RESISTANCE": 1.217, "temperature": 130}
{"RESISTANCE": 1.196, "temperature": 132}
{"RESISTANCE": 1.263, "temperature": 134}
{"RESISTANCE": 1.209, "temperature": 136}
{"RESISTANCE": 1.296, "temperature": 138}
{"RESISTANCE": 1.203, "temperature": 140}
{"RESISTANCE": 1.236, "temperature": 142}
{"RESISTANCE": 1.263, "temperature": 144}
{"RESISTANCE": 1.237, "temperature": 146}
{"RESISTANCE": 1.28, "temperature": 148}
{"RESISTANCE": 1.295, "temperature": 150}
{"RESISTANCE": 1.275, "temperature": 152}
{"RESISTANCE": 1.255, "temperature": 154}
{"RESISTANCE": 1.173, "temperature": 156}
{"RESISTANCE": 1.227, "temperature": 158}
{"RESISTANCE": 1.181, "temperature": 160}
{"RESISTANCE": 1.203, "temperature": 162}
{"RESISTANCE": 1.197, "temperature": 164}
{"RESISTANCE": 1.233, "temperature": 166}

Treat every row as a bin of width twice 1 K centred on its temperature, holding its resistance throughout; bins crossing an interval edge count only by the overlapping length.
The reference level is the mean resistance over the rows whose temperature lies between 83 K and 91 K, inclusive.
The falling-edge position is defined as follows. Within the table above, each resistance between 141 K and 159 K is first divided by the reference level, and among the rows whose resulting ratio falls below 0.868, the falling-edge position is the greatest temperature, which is 158 K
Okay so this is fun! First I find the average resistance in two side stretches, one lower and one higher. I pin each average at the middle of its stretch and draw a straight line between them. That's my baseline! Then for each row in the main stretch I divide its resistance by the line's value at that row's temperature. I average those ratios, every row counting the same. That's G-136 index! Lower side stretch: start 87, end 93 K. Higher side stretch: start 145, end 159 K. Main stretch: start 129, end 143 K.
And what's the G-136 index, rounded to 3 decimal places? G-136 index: 0.946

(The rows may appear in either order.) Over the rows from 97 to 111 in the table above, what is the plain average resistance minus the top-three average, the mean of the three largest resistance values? -0.043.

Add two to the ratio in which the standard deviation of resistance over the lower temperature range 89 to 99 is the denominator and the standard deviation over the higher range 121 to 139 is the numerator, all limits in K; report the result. 2.7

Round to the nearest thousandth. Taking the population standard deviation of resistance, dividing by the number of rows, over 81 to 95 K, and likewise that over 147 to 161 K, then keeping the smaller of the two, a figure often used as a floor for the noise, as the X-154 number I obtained 0.034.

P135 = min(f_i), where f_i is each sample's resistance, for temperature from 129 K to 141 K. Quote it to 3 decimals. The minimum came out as 1.196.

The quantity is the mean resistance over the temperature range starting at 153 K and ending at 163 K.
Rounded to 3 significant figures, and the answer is 1.21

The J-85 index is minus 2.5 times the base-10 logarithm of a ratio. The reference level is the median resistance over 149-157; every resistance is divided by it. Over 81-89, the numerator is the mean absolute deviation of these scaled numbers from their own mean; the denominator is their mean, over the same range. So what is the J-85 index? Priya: 4.0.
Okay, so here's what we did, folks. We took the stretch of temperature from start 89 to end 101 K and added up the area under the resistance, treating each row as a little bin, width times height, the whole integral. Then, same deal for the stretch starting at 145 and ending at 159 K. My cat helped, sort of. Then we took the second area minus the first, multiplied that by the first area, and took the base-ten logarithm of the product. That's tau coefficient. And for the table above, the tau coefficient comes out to 0.98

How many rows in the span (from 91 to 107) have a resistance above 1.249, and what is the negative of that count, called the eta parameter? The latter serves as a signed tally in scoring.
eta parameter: -8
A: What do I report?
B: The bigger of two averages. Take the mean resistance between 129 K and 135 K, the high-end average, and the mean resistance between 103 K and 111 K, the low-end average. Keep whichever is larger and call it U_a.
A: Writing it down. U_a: 1.29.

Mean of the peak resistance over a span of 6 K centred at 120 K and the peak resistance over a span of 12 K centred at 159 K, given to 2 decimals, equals 1.27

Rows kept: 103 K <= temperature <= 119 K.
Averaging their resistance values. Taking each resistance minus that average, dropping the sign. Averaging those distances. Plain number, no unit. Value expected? 0.025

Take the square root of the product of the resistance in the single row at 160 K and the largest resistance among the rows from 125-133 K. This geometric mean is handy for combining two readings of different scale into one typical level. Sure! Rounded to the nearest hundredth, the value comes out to 1.25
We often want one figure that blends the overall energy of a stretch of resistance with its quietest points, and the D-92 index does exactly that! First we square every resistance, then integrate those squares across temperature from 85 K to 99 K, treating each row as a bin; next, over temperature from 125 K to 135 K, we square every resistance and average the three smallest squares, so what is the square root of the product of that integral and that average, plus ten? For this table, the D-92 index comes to 16.5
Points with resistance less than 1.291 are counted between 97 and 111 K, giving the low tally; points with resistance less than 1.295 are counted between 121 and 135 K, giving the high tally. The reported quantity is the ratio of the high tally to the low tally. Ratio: 2.0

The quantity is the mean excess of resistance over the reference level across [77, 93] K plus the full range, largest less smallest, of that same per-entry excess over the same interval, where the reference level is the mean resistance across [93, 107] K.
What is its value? 0.21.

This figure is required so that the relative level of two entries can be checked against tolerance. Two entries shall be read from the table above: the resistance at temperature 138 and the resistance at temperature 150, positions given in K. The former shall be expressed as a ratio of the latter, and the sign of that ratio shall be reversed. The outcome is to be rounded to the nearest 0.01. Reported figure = -1.00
